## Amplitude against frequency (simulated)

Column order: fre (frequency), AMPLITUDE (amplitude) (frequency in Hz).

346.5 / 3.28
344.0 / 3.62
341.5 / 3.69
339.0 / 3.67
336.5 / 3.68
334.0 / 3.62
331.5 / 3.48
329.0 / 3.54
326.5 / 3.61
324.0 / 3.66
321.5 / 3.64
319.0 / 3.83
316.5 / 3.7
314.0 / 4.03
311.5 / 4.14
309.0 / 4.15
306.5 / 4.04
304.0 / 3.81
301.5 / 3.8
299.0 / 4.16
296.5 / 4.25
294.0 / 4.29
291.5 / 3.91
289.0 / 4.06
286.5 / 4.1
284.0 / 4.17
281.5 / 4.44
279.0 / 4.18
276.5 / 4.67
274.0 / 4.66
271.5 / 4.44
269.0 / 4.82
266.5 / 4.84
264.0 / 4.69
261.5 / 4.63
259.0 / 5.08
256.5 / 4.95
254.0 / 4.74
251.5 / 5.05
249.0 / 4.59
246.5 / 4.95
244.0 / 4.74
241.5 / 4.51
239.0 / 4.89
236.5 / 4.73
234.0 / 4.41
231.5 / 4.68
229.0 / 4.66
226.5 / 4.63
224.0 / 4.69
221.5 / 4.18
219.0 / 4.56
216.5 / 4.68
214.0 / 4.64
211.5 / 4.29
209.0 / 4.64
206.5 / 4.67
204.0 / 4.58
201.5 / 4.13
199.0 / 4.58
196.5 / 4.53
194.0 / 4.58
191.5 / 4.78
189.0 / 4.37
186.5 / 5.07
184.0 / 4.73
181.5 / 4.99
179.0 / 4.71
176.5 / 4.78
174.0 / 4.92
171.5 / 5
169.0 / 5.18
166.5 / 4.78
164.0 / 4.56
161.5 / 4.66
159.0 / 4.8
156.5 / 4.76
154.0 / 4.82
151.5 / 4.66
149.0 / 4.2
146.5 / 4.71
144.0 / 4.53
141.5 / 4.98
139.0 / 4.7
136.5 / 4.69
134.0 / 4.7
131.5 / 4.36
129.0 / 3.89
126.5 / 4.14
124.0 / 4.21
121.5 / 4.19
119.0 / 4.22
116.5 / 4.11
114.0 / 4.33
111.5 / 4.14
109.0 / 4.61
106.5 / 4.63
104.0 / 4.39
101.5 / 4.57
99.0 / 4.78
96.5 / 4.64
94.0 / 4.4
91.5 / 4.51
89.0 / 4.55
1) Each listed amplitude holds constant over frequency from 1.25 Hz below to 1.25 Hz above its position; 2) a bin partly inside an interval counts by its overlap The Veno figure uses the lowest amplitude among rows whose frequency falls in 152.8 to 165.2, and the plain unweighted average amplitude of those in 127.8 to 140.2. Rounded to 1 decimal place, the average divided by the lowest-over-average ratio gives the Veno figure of 4.4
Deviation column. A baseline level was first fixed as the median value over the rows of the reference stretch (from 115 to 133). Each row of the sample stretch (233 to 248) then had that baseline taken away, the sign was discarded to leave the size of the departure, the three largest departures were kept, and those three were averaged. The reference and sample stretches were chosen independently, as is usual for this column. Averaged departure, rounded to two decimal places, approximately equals 0.67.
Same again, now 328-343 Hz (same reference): 0.64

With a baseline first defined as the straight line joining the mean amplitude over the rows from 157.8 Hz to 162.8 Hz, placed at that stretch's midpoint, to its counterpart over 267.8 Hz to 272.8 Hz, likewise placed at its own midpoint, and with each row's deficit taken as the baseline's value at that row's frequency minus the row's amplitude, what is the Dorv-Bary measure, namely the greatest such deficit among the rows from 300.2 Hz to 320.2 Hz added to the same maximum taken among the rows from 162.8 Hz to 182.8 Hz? 1.05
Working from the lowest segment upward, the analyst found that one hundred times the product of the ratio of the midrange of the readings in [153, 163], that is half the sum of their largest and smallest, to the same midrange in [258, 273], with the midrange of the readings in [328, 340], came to 356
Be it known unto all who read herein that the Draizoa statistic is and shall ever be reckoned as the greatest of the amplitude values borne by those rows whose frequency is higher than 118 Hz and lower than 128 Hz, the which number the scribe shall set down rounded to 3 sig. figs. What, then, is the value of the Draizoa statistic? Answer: 4.22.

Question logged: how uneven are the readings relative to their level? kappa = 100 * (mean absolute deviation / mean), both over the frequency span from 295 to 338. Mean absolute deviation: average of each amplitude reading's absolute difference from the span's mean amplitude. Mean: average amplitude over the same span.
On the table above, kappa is 5.5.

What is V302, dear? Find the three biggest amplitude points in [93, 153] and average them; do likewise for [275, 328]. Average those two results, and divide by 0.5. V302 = 9.29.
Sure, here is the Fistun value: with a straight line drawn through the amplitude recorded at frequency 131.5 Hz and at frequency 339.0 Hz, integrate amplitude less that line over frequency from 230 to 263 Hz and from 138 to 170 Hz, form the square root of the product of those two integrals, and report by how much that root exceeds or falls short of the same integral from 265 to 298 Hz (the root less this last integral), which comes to 2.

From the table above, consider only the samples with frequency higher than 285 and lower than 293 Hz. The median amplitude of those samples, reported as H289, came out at 4.06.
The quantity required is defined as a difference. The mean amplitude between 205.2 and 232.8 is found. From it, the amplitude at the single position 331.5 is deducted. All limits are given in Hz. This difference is 1.1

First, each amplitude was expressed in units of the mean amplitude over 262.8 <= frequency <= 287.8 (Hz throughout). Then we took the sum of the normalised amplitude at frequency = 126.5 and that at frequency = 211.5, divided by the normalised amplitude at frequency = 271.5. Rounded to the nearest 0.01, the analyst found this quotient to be 1.90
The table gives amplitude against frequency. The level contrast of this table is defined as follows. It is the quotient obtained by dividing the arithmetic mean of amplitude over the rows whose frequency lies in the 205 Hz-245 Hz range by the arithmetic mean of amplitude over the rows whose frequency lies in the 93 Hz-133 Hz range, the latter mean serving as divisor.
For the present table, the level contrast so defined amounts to 1.06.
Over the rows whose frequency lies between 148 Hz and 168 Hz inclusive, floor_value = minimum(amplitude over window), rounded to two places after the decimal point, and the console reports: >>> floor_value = 4.20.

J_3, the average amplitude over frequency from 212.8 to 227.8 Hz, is 4.56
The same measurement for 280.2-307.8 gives 4.09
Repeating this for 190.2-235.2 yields 4.55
